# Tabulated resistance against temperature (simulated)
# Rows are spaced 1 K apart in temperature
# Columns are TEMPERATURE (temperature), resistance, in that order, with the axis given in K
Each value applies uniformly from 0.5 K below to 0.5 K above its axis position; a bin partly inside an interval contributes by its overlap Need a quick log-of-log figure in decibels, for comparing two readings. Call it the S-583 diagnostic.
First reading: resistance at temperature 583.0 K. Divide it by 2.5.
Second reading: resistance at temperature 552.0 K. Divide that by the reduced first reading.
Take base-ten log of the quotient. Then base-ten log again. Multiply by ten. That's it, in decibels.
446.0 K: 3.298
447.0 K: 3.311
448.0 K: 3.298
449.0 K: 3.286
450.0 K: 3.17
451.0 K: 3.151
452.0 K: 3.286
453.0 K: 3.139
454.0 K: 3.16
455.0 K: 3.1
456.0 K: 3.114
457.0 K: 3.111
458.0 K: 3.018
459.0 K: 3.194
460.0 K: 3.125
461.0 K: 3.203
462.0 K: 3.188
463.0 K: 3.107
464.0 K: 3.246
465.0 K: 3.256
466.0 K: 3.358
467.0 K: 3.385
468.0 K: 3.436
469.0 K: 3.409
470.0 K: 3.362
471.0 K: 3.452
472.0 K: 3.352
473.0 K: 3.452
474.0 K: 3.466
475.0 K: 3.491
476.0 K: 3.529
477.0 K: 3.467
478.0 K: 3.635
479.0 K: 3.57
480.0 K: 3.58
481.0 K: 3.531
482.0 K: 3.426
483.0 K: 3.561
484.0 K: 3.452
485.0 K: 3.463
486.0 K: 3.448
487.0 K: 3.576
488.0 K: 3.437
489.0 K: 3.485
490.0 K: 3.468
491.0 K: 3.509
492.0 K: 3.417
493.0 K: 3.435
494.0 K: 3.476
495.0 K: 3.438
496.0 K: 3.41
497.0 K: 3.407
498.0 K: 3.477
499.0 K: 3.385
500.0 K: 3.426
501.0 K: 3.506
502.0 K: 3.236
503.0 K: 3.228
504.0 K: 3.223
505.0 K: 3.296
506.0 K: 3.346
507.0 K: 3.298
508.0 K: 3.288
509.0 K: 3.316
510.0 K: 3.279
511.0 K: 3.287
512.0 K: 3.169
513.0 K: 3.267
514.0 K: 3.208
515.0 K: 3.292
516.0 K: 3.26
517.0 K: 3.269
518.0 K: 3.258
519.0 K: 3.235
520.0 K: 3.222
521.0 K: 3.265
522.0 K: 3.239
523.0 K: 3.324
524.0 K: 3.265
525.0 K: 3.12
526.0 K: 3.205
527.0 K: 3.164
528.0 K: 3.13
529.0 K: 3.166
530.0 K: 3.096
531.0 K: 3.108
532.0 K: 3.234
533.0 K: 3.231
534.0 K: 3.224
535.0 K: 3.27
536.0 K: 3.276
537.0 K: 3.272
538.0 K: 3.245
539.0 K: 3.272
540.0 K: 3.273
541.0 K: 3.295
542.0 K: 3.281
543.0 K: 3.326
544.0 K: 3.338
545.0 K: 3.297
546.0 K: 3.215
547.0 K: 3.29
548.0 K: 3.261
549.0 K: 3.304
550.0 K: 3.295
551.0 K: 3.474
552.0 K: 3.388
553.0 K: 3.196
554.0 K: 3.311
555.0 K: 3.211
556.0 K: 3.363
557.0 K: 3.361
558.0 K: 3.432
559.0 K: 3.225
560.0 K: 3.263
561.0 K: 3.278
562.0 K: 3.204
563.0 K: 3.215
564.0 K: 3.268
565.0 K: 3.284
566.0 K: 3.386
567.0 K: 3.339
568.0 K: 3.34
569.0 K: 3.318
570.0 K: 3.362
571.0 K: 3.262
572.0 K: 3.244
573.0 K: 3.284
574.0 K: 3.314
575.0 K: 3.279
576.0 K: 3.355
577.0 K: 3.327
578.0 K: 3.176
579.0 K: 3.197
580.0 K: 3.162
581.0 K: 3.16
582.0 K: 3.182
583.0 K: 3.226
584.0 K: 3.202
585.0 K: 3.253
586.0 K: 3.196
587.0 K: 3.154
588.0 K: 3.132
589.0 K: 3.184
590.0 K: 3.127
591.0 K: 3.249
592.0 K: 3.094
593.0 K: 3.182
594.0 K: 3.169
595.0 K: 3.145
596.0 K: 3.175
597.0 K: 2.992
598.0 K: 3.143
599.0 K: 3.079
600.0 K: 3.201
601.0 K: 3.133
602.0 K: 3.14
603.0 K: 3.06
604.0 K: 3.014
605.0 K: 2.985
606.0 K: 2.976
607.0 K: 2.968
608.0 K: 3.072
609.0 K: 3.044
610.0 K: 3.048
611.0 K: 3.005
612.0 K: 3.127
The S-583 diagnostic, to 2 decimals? -3.78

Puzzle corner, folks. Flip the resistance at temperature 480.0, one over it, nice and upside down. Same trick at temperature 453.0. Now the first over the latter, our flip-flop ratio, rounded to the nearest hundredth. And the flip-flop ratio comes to 0.88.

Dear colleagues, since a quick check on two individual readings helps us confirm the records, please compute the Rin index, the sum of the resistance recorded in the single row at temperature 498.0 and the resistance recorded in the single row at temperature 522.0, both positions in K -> 6.72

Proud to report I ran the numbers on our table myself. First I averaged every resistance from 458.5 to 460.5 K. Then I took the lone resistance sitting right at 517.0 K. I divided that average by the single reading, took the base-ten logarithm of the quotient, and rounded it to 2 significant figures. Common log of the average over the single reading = -0.015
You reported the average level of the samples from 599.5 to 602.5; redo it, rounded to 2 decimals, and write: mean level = 3.16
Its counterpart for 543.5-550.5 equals 3.29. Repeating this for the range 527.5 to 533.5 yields 3.16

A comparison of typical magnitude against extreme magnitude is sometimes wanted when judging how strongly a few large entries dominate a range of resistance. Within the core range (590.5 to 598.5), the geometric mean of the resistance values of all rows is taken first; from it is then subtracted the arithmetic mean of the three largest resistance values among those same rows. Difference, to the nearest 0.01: -0.06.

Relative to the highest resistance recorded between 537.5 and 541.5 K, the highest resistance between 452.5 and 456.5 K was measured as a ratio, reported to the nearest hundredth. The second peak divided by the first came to 0.96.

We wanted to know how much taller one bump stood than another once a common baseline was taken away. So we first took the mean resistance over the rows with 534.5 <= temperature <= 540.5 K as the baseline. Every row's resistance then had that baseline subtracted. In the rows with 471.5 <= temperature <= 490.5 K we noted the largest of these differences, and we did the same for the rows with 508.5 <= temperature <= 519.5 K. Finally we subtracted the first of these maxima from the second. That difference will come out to -0.32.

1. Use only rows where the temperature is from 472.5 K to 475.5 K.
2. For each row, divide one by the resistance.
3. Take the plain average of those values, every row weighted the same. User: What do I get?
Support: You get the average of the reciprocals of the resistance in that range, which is 0.288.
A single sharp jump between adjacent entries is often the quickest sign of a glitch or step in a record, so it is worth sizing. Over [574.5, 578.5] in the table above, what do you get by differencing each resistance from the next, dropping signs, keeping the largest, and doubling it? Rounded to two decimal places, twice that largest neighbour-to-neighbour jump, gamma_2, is 0.30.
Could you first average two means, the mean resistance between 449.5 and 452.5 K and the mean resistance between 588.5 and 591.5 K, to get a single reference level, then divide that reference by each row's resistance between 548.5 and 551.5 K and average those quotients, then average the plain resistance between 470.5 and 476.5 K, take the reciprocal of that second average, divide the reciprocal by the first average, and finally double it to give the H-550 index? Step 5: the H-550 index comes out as 0.608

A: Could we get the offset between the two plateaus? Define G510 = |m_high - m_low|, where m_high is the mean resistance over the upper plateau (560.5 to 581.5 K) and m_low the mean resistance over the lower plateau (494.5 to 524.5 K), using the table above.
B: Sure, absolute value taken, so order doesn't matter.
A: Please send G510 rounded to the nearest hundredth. 0.03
